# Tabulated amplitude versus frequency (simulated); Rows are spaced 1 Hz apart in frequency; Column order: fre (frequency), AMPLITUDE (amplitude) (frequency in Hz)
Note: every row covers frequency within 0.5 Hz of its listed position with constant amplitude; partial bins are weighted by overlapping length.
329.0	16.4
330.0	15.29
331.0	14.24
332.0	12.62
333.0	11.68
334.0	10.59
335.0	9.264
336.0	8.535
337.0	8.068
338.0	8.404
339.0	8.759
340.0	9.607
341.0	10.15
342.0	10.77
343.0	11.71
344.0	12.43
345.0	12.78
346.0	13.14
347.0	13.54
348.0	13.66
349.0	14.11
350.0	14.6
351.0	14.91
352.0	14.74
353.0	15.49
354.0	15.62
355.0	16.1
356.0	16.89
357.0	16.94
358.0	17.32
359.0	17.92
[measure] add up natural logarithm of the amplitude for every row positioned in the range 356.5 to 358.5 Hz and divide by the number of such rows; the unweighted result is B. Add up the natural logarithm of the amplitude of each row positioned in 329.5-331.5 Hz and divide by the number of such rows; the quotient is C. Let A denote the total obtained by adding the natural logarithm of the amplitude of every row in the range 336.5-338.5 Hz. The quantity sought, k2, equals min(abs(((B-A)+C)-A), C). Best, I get 2.7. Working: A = 4.2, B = 2.84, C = 2.7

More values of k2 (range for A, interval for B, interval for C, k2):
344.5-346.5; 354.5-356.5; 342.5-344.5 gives 2.5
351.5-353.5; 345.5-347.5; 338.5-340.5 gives 2.2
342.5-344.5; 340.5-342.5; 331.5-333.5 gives 2.5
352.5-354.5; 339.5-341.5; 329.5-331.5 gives 2.7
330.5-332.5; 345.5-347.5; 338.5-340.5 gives 2.2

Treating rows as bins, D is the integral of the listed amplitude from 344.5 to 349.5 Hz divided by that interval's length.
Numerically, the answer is 13.4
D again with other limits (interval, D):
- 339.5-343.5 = 10.6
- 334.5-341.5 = 9.0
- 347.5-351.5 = 14.3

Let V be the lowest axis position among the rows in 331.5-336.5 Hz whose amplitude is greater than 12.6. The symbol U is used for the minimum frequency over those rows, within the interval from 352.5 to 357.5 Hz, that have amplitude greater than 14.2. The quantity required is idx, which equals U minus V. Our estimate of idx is 21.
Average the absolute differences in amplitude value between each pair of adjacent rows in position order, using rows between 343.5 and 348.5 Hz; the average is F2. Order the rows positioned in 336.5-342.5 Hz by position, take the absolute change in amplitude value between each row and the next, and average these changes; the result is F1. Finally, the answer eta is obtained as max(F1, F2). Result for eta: 0.54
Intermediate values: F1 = 0.54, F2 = 0.31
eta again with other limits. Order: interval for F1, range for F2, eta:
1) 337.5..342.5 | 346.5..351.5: 0.59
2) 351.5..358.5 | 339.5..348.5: 0.51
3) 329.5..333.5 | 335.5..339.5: 1.20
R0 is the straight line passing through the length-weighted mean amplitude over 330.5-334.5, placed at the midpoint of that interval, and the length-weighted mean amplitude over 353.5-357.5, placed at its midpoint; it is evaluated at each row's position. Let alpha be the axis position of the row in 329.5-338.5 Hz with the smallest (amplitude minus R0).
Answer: 337.0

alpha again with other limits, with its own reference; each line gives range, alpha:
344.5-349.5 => 345.0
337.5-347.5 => 338.0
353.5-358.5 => 354.0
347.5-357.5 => 348.0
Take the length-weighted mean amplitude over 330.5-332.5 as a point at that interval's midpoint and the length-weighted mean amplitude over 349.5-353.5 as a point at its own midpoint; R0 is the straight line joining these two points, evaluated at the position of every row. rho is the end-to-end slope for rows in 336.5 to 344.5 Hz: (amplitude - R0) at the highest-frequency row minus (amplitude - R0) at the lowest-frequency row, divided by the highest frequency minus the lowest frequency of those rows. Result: 0.55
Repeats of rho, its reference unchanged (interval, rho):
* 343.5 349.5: 0.26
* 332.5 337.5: -0.98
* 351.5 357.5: 0.36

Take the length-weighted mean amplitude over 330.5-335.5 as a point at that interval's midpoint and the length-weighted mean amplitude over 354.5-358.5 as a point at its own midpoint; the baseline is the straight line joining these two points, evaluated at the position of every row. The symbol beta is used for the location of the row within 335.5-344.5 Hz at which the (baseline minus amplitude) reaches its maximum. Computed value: 337.0 Hz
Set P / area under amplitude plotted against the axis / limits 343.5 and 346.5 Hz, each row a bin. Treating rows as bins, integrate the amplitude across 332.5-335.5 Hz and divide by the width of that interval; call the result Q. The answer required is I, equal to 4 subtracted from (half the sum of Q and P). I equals 20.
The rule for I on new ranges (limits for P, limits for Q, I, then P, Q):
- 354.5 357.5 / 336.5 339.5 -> 25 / 50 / 8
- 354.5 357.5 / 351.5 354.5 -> 29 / 50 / 15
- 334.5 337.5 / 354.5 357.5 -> 17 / 26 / 17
